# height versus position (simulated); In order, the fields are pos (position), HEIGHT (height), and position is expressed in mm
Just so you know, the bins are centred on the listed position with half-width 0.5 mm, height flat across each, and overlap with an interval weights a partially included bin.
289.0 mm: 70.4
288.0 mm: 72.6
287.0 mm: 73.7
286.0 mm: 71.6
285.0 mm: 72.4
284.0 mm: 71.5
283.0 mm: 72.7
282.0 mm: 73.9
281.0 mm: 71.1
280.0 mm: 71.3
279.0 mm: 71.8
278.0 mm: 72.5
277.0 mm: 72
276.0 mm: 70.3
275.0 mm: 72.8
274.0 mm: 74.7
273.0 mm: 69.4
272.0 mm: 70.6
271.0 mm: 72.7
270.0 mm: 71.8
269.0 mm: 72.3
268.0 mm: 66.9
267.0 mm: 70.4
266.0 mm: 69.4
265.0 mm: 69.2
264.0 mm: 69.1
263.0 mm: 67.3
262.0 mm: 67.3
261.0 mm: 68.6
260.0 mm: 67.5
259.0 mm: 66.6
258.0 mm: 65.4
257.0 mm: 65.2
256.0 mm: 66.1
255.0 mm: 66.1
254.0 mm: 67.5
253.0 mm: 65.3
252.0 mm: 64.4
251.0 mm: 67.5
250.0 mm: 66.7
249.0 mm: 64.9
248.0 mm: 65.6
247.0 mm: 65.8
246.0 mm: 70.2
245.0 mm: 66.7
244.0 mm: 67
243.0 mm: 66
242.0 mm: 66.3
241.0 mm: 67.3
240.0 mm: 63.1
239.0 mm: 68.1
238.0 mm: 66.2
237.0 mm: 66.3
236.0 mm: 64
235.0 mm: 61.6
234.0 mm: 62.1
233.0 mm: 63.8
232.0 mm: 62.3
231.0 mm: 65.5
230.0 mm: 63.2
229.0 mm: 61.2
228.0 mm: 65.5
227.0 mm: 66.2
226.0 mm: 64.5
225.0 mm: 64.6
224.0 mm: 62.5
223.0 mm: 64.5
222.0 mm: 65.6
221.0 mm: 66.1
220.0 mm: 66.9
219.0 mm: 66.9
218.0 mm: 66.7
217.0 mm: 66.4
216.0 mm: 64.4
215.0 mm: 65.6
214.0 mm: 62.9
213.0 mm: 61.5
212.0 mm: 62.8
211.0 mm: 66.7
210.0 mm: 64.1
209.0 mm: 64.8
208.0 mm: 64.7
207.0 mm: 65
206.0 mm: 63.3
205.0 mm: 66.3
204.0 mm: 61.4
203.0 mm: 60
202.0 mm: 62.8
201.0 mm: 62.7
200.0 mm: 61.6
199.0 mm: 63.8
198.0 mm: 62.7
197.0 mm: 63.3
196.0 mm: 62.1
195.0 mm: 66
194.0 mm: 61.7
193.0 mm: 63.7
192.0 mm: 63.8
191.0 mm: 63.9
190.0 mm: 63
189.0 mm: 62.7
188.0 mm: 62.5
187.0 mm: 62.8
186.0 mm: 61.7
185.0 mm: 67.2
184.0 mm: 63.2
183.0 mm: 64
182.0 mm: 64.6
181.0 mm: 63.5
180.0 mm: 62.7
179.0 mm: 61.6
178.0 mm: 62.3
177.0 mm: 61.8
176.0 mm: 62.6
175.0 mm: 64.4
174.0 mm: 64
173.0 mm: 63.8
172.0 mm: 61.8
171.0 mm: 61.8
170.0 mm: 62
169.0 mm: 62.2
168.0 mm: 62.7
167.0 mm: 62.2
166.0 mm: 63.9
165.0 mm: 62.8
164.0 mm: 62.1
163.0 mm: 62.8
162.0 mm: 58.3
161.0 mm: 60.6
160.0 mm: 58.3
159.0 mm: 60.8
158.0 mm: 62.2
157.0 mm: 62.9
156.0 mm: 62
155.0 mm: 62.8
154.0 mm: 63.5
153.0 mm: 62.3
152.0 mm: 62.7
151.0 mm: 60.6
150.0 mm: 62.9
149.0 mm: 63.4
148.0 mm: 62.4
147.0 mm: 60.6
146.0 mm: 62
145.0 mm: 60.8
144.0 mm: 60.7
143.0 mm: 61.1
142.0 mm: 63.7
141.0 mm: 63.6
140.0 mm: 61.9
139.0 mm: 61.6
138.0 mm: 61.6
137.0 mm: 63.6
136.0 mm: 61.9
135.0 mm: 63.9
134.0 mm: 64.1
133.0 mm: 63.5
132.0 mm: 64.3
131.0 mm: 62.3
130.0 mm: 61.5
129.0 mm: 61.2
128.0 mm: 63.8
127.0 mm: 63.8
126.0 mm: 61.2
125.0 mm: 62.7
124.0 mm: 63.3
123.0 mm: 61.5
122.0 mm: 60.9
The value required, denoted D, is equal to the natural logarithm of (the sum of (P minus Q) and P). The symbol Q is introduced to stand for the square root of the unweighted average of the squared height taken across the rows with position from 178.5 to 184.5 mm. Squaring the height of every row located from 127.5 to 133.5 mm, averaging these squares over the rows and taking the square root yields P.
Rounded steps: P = 62.8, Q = 63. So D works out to 4.13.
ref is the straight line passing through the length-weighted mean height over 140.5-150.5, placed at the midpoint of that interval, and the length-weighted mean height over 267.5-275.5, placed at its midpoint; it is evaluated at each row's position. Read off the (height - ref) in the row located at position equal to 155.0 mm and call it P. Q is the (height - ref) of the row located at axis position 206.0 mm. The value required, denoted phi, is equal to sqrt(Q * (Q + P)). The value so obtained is 3.3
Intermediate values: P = 0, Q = -3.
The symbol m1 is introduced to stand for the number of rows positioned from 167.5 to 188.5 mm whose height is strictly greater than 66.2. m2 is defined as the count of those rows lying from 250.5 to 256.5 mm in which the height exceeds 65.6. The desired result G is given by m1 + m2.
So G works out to 5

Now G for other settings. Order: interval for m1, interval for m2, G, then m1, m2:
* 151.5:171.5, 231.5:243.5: 6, 0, 6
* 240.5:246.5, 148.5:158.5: 5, 5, 0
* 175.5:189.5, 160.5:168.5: 1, 1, 0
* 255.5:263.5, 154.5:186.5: 6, 5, 1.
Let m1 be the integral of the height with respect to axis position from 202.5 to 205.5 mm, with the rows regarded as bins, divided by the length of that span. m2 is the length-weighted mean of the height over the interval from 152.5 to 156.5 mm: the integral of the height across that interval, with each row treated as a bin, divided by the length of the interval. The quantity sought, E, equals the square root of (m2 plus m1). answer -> 11.2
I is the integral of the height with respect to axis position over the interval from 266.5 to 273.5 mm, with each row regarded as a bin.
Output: 494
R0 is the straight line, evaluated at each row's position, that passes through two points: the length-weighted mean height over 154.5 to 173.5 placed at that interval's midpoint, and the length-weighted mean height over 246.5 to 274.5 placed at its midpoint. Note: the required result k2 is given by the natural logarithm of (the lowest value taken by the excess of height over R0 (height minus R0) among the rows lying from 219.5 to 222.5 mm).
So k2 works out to -3.5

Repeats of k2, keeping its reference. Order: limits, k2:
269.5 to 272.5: 0.6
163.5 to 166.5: -1.6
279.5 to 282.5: 0.6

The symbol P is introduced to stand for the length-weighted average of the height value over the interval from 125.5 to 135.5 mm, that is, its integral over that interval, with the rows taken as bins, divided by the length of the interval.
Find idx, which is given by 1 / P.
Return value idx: 0.0159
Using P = 63.0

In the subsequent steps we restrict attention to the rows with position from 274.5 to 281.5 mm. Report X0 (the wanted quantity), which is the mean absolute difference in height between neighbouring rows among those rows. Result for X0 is 1.0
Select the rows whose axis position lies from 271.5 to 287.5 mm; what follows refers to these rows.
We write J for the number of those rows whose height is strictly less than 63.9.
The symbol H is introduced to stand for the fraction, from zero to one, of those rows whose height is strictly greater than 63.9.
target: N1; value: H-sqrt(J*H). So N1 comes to 1.00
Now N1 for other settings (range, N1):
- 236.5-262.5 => -0.02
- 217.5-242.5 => -1.65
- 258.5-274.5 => 1.00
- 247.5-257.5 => 1.00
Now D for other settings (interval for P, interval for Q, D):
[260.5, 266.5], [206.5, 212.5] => 4.28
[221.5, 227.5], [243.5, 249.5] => 4.14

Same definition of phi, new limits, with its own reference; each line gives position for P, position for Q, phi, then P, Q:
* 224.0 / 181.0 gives 2.9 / -5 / -1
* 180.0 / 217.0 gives 1.7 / -2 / -1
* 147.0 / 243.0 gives 4.0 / -2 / -3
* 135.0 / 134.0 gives 3.9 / 3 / 3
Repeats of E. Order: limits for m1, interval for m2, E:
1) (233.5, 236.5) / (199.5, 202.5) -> 11.2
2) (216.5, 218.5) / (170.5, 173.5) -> 11.4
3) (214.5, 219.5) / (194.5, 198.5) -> 11.4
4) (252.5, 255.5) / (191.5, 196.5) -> 11.4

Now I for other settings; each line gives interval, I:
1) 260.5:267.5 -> 481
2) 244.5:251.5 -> 467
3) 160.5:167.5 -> 433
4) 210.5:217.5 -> 450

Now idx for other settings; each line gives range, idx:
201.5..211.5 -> 0.0156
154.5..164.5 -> 0.0163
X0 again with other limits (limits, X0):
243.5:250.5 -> 1.8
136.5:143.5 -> 1.1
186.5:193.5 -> 0.3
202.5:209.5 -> 1.9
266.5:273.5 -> 2.3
